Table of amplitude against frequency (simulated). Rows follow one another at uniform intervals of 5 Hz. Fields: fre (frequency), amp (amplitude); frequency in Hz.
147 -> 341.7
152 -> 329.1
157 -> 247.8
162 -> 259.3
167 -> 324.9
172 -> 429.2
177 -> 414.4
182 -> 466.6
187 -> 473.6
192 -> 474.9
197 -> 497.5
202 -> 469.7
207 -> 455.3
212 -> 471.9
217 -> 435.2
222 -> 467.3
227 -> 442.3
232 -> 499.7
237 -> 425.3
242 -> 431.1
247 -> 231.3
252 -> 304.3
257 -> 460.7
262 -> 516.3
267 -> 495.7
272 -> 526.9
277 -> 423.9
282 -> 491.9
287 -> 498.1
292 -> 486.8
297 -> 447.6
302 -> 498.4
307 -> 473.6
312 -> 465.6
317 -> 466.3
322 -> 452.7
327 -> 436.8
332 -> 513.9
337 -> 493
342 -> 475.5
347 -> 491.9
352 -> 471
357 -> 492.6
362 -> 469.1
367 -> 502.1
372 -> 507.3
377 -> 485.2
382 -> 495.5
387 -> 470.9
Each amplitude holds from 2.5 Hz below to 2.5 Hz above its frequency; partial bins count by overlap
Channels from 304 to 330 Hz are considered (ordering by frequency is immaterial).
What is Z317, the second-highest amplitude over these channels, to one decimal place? 466.3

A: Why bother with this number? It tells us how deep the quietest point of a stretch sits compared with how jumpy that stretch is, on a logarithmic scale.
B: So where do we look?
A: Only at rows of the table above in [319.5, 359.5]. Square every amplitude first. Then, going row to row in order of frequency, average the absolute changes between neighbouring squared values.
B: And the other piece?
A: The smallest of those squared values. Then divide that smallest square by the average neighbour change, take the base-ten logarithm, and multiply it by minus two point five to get -2.2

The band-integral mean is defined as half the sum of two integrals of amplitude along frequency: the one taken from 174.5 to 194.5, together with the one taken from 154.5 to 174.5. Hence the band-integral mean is 7727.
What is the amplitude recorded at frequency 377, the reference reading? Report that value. 485.2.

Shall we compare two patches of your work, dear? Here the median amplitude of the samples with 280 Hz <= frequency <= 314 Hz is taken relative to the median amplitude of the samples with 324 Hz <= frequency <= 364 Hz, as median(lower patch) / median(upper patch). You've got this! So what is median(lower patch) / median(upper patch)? 1.01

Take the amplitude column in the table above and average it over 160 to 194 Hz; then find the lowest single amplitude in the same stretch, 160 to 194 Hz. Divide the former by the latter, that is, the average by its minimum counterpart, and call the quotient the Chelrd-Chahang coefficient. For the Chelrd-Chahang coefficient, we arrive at 1.57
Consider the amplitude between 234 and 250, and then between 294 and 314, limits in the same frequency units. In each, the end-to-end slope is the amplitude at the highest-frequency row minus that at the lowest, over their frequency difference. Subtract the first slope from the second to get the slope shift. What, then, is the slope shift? 21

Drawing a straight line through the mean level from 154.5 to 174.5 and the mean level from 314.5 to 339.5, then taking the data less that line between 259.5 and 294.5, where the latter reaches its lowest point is 277 Hz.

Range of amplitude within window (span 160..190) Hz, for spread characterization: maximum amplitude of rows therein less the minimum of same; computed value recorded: 214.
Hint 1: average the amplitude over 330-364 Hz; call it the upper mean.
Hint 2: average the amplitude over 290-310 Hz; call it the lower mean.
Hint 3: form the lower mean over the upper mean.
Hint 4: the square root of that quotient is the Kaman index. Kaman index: 0.99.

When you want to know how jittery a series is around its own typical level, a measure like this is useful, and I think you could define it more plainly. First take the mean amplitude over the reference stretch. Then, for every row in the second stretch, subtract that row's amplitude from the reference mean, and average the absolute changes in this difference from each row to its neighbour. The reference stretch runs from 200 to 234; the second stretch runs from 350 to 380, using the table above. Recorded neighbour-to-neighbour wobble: 21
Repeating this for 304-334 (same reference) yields 23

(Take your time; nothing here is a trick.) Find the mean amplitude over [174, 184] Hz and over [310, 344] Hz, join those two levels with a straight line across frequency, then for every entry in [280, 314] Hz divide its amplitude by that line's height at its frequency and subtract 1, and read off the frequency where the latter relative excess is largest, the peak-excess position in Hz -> 287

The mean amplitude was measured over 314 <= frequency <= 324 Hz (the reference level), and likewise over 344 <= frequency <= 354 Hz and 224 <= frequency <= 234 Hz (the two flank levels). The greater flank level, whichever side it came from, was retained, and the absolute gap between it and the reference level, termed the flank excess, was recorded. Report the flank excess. 22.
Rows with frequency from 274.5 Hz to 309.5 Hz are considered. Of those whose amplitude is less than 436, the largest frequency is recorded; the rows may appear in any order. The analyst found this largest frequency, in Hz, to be 277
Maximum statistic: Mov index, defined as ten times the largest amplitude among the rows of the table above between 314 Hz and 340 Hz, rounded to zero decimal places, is 5139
